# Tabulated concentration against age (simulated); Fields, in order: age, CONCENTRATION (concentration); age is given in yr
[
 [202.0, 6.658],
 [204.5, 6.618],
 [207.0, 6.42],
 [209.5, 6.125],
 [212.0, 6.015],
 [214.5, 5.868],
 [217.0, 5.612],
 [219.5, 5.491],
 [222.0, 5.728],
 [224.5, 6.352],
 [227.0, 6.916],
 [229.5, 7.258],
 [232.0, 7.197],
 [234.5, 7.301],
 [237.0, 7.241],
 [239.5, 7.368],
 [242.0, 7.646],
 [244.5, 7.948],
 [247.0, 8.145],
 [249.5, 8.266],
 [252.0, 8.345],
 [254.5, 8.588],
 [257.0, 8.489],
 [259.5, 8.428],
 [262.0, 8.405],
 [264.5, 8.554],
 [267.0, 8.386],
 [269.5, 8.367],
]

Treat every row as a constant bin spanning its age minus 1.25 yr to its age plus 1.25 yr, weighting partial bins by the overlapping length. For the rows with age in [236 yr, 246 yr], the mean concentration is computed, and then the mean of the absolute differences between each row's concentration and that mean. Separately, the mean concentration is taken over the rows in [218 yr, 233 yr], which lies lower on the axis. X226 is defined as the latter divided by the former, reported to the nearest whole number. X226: 26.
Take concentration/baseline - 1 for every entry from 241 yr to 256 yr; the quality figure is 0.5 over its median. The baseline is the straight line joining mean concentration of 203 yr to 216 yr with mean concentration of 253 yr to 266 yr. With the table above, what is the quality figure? 19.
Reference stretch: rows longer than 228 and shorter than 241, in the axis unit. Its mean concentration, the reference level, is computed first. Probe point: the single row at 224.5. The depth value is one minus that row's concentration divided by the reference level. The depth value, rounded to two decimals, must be 0.13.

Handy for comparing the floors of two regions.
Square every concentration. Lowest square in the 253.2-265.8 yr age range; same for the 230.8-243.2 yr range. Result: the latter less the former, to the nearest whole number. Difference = -19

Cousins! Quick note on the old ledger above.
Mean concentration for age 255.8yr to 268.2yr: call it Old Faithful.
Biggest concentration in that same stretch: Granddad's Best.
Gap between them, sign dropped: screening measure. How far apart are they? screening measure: 0.10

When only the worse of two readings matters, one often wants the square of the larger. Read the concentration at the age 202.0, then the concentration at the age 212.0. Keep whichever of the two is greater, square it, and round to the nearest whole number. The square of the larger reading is 44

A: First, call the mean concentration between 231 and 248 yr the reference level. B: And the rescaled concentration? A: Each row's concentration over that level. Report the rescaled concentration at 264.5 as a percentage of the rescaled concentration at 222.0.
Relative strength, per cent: 149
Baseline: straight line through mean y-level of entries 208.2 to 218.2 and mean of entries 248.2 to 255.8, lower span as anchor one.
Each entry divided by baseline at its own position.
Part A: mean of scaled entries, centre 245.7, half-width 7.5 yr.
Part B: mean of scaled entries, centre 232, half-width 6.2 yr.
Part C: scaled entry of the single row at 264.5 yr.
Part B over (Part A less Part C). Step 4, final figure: 16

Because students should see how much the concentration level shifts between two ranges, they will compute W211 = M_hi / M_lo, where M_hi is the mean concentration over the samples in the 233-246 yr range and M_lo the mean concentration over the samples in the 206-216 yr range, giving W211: 1.23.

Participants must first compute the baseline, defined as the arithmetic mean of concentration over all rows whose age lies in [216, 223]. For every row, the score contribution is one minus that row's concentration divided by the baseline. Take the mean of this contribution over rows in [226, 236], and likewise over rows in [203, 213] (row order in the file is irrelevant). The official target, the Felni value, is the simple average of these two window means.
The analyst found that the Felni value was -0.20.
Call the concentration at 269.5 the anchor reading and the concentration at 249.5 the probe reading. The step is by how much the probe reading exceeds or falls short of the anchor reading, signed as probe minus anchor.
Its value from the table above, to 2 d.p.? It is -0.10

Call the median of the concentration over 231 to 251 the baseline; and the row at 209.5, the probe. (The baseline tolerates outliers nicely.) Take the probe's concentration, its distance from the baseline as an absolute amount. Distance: 1.38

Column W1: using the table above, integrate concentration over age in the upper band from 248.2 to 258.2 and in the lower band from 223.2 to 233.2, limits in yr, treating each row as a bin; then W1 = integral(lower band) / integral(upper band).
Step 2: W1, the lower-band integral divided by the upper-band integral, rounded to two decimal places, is 0.82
